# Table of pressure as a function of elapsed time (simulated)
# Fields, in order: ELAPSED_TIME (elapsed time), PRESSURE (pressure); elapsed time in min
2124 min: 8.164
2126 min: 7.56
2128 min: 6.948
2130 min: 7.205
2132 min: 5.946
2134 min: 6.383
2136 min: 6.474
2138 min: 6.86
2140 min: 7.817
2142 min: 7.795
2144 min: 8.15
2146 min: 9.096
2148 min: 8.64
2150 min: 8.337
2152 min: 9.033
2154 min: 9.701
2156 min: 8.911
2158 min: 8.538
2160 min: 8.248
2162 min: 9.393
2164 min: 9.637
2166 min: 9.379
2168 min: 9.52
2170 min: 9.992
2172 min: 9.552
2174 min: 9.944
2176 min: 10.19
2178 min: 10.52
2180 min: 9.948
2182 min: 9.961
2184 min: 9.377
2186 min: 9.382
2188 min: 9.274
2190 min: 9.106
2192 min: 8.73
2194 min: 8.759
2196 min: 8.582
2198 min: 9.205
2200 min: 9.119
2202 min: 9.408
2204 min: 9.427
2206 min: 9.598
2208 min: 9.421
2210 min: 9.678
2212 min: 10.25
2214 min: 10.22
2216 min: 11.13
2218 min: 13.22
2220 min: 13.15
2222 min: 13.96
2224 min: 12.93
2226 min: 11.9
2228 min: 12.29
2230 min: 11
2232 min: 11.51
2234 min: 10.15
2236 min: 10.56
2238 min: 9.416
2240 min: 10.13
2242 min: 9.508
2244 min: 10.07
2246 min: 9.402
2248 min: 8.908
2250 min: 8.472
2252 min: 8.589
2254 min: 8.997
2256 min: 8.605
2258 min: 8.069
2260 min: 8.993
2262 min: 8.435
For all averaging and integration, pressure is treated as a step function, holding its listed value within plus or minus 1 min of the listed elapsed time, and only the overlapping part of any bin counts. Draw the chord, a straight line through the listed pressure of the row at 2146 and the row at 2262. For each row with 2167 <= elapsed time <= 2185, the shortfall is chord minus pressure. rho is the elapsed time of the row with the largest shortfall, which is 2184 min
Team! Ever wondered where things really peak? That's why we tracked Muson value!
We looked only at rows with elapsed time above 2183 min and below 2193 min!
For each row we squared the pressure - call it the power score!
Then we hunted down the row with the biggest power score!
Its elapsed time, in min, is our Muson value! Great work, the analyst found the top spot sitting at 2186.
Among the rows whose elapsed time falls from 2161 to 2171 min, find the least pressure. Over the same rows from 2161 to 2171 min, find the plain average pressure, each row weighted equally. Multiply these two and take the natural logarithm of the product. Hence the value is 4.50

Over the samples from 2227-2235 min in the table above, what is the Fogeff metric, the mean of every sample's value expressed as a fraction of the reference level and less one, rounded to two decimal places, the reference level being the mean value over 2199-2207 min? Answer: 0.20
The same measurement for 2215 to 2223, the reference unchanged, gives 0.37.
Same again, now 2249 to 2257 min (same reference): -0.08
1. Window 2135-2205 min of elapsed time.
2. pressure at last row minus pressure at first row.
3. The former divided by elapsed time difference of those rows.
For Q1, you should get 0.04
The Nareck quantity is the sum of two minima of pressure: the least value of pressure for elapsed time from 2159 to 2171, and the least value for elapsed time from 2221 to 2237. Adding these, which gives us 18.4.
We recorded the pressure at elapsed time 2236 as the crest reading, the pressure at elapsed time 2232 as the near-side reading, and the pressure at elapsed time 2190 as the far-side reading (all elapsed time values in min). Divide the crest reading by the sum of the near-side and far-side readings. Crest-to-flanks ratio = 0.512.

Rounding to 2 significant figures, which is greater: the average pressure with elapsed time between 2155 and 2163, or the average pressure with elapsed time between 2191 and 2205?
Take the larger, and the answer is 9.0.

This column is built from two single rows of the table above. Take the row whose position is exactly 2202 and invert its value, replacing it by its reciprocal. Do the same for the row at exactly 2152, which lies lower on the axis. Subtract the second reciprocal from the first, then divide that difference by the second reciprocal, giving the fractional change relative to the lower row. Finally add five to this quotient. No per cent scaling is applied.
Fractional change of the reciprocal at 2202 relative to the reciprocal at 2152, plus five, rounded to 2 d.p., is 4.96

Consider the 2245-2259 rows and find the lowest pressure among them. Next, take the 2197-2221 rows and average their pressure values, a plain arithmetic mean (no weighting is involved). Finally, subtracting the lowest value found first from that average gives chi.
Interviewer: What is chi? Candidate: 2.2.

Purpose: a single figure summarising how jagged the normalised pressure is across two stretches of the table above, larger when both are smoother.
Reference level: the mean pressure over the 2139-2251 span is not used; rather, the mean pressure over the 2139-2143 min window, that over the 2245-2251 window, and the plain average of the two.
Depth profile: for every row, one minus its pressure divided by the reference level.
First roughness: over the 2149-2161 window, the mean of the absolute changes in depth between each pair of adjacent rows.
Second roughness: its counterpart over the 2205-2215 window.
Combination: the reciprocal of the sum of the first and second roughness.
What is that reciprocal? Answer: 10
